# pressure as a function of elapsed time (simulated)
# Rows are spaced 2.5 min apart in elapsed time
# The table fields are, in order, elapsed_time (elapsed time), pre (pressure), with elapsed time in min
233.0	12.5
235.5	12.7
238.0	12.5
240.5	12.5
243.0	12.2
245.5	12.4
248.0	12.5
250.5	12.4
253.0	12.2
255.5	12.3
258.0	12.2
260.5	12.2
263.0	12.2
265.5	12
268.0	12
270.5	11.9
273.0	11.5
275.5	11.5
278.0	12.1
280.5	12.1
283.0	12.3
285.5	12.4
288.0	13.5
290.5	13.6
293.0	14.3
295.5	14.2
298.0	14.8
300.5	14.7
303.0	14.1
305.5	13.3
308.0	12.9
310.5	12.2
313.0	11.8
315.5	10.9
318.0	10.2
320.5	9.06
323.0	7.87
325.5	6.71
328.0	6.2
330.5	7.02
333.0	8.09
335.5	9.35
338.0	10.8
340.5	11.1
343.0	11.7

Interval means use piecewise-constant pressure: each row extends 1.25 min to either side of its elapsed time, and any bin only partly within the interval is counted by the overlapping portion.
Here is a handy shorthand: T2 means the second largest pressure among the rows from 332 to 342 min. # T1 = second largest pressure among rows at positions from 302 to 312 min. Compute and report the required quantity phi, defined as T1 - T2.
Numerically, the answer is 2.5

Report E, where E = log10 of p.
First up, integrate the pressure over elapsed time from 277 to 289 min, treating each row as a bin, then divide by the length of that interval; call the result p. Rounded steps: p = 12.5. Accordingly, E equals 1.096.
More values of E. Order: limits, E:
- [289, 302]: 1.155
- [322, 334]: 0.854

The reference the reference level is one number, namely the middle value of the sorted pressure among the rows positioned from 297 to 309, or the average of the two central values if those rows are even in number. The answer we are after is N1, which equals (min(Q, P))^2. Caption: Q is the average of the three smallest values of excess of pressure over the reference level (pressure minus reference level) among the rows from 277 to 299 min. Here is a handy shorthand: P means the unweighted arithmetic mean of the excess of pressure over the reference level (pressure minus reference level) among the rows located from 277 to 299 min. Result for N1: 3.7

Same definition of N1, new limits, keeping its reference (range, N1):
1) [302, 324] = 25.6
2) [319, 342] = 55.6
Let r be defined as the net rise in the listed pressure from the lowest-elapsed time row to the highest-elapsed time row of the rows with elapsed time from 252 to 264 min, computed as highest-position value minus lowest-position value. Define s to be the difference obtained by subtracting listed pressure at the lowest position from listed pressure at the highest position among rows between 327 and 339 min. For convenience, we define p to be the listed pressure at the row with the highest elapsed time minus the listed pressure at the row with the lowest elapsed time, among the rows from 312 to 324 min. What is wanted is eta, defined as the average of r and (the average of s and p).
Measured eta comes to 0.2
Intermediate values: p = -3.9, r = 0.0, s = 4.6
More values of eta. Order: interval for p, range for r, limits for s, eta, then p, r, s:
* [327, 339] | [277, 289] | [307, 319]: 1.2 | 4.6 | 1.4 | -2.7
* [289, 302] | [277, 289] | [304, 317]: 0.4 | 1.1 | 1.4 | -2.4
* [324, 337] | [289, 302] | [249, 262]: 1.2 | 2.6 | 1.1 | -0.2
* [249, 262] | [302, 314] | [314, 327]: -2.2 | -0.2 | -2.3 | -4.2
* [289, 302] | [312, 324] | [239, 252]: -1.7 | 1.1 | -3.9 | -0.1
